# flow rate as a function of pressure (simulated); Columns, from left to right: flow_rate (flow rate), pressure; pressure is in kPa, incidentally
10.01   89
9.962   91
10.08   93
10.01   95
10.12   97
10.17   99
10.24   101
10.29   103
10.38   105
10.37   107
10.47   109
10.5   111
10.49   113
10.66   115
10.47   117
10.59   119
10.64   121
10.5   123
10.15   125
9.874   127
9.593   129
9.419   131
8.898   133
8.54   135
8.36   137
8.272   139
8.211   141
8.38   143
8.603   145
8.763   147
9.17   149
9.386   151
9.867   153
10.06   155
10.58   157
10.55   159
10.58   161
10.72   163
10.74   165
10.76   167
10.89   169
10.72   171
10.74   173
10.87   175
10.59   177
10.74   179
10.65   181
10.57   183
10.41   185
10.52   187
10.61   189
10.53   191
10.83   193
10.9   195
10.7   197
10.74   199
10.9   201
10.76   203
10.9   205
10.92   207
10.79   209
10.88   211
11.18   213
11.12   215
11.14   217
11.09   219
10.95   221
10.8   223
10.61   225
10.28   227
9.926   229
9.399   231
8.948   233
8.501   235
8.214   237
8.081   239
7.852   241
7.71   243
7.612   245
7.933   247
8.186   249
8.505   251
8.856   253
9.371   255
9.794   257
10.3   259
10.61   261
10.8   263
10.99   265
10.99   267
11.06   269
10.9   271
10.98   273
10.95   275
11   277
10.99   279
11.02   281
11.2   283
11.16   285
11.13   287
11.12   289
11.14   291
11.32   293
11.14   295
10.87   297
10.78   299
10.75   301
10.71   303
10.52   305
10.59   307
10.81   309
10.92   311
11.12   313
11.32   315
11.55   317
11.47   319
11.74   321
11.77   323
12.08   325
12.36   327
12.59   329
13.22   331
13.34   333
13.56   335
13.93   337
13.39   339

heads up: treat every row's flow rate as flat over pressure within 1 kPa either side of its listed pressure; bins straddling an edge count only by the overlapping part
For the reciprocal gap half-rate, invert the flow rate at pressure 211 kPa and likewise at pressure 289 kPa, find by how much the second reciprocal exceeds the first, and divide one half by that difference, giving -252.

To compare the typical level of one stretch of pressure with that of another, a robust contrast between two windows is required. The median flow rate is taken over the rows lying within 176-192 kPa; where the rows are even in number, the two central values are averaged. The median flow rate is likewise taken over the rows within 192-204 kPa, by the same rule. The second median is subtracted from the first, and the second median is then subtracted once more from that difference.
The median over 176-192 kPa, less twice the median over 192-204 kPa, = -11.0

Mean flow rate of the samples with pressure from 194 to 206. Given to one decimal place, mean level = 10.8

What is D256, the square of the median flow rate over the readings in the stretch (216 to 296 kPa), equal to 117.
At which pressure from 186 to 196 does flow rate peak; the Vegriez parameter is 195 kPa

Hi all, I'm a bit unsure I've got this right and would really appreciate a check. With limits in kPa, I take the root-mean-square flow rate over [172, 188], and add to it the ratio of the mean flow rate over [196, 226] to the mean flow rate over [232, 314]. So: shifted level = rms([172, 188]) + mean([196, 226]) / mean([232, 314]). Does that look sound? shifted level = 11.7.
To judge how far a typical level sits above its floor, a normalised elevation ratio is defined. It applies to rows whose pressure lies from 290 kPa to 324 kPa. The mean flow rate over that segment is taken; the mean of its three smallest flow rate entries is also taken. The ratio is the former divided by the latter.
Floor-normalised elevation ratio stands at 1.05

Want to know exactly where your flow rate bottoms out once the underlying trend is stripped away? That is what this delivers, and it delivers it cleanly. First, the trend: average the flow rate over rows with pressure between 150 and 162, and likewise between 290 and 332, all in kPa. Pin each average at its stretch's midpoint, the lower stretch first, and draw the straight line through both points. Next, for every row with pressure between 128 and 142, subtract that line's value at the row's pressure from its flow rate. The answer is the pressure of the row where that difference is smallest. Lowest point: 141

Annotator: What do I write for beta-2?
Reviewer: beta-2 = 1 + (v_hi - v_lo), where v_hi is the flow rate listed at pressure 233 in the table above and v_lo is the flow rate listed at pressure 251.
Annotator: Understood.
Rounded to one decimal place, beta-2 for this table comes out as 1.4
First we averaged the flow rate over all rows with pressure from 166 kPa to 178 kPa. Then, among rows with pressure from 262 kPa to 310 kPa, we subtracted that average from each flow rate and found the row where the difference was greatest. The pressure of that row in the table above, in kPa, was 293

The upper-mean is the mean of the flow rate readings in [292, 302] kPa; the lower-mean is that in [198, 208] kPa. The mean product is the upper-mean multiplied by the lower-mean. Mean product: 119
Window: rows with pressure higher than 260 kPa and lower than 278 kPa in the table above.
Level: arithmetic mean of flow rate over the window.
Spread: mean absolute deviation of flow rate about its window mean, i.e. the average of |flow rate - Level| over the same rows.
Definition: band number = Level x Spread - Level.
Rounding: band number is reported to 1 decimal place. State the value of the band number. -9.8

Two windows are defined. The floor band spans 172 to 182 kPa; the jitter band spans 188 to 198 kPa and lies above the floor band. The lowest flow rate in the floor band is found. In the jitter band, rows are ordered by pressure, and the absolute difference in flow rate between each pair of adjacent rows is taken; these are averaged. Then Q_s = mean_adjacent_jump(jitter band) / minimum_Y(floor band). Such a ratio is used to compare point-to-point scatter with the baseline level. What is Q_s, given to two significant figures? 0.015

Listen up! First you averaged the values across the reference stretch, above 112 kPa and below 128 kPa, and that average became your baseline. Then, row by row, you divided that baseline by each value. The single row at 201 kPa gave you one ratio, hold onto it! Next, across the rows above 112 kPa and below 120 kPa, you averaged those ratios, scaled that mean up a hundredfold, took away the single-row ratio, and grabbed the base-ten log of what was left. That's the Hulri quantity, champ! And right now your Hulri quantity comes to 1.99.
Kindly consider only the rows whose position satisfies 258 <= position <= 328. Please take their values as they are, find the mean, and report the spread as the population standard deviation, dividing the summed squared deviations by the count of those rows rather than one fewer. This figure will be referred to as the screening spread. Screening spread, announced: 0.42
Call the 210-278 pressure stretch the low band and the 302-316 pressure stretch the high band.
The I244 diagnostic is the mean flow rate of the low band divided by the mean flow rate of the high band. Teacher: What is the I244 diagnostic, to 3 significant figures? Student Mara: 0.909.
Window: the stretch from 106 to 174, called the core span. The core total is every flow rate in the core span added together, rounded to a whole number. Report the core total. 337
